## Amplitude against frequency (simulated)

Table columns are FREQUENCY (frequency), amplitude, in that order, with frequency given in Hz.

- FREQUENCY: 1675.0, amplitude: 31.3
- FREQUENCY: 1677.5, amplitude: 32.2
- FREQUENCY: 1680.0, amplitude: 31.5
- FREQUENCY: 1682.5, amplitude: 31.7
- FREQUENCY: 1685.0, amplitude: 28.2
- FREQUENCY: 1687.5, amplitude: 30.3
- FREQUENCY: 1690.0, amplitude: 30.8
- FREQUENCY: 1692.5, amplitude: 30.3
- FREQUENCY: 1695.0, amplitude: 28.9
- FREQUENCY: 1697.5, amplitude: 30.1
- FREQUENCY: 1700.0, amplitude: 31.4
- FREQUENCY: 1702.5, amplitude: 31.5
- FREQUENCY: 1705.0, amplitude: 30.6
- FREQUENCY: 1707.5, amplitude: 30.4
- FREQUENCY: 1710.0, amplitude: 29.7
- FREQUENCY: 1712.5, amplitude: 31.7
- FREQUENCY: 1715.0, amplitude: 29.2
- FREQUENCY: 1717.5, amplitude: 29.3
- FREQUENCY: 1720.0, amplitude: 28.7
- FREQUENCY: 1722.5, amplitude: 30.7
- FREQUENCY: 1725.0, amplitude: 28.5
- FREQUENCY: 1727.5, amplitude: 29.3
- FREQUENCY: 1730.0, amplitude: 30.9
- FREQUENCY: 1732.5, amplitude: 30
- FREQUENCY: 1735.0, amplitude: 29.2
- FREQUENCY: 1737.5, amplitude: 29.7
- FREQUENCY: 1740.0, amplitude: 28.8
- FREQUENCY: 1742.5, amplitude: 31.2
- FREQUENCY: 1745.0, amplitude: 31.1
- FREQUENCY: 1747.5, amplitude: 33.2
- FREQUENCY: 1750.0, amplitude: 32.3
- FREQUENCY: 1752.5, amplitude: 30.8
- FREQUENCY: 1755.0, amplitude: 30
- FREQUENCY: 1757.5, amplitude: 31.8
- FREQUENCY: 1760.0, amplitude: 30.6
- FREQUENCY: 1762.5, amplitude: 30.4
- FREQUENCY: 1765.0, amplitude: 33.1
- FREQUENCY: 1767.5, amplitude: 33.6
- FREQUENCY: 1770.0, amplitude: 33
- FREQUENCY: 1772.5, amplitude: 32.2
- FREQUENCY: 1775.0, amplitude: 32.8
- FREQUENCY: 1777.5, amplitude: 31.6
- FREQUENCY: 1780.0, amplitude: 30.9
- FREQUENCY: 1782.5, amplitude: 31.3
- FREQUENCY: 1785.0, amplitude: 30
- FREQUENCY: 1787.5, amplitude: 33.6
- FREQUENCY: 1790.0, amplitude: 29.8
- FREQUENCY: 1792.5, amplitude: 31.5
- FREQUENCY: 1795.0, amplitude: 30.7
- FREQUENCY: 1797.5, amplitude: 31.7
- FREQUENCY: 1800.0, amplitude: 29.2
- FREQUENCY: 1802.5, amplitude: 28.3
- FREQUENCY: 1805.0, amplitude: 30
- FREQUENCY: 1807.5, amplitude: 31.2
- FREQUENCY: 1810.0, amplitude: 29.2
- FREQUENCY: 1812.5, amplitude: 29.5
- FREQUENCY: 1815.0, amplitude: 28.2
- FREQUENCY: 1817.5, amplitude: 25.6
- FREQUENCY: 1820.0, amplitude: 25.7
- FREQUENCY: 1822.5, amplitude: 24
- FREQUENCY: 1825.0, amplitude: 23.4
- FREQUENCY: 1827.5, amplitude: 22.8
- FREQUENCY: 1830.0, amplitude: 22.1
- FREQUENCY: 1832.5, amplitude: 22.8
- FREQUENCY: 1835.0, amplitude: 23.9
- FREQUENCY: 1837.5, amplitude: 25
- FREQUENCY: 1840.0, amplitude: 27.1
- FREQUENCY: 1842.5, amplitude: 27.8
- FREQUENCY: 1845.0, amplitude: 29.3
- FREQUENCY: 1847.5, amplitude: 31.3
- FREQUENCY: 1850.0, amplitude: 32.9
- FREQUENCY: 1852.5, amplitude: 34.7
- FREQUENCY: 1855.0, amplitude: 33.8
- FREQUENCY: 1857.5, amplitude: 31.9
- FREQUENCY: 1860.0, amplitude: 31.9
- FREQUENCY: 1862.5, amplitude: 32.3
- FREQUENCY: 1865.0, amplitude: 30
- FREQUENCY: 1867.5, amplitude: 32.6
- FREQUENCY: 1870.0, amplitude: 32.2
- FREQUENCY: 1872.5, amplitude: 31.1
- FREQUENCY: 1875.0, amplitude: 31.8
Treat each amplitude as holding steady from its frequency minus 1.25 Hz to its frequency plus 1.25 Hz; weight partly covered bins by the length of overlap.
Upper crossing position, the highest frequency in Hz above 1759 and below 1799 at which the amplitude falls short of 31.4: 1795.0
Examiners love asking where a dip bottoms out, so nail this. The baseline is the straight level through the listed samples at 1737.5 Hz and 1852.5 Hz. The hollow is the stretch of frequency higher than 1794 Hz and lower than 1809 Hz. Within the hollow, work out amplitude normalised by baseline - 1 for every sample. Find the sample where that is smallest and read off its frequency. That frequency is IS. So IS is 1802.5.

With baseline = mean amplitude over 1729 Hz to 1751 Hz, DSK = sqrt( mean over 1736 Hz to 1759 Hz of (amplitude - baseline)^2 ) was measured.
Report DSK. 1.3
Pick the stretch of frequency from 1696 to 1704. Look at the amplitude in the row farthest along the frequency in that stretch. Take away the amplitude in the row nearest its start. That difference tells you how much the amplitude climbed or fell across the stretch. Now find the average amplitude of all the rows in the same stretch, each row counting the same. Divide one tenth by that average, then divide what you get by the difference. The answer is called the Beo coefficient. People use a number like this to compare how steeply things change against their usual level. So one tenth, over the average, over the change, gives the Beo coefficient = 0.002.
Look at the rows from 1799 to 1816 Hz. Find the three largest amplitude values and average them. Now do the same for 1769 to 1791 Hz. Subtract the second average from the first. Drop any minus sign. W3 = 3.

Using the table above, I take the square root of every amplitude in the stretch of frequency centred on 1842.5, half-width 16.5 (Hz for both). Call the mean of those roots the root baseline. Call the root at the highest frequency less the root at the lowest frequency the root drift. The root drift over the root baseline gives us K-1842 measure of 0.17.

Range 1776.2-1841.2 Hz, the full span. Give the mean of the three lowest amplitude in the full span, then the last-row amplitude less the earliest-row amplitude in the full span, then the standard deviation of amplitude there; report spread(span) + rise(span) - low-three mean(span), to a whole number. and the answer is -24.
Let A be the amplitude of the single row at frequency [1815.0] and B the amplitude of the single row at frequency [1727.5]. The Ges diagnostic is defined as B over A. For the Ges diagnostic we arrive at 1.04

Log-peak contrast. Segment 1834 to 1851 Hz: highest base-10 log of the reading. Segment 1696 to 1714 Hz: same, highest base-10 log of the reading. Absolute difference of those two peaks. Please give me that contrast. 0.016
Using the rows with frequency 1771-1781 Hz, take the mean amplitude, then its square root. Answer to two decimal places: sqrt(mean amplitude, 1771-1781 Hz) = 5.65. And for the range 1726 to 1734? 5.48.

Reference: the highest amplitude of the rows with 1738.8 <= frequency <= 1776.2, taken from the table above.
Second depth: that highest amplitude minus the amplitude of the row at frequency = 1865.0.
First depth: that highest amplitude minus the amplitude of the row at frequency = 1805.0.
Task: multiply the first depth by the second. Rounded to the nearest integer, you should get 13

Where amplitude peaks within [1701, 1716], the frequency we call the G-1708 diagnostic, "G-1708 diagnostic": 1712.5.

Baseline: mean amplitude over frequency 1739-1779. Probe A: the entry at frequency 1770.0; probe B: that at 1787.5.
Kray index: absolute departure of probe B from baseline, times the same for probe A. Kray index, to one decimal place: 2.6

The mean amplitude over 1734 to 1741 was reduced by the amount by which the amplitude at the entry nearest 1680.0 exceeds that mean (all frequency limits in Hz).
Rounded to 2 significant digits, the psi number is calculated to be 27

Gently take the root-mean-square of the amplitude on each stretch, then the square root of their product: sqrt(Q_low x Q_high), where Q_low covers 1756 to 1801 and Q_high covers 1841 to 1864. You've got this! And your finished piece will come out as 31.7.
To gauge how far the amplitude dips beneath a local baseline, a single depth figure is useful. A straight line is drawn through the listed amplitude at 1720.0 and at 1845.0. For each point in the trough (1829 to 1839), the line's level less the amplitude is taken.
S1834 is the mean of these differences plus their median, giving 12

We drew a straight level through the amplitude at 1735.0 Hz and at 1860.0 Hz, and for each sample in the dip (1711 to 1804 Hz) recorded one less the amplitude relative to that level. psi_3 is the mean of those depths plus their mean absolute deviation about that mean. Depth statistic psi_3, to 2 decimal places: 0.00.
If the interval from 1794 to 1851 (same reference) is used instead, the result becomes 0.21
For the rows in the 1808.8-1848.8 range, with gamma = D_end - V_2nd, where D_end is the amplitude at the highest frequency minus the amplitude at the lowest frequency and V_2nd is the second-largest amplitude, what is -27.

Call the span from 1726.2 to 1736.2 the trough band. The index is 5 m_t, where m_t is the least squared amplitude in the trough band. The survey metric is 4263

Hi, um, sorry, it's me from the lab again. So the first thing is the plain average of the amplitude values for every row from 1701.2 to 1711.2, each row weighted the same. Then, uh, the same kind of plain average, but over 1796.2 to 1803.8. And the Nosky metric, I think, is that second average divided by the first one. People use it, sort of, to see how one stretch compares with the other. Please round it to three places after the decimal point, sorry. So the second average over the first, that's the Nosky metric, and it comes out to 0.973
